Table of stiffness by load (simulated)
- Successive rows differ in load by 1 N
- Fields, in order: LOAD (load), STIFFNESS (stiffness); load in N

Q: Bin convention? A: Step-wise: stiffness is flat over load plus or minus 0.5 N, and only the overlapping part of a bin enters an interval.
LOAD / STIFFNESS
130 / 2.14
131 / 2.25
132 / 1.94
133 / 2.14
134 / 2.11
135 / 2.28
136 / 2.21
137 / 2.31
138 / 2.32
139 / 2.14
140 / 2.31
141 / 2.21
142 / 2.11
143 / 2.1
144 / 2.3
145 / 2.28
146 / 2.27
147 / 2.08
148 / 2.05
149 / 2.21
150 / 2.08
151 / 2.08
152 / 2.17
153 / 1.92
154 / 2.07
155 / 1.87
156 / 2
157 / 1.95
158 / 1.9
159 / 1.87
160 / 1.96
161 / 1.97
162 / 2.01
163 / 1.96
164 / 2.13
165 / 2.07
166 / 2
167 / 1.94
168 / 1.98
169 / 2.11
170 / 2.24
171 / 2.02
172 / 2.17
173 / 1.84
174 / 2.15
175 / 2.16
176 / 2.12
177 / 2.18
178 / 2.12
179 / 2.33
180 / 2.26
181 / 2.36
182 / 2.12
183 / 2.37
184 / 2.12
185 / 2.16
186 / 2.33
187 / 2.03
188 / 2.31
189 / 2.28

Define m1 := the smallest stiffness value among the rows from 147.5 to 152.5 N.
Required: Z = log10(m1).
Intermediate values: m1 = 2.05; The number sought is 0.31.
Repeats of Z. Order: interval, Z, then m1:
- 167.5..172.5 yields 0.30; 1.98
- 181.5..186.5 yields 0.33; 2.12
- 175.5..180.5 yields 0.33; 2.12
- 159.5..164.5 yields 0.29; 1.96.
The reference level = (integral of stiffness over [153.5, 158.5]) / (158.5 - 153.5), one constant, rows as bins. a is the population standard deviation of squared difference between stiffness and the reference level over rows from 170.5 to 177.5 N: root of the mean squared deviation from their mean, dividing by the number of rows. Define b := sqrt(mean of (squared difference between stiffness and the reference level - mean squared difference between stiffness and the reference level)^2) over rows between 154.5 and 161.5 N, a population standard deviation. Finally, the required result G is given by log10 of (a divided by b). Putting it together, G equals 0.7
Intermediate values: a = 0.016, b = 0.003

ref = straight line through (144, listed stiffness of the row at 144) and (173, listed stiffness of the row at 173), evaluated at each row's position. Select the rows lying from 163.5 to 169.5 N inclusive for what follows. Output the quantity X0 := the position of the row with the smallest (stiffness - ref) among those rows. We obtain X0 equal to 167 N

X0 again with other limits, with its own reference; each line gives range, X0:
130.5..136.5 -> 132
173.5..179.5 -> 174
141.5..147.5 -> 142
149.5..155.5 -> 155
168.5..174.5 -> 173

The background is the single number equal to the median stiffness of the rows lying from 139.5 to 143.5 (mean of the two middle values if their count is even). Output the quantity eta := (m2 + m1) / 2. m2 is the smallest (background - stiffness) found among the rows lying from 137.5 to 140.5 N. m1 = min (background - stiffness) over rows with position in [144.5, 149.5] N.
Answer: -0.14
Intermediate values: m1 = -0.12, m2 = -0.160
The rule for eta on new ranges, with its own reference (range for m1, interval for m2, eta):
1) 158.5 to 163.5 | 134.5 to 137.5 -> 0.00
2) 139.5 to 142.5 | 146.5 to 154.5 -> -0.10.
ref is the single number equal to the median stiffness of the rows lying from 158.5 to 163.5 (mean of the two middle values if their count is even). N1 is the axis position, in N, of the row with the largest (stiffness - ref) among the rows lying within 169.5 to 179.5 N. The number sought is 179 N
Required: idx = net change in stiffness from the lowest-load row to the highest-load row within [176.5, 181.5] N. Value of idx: 0.2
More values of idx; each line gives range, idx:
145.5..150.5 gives -0.2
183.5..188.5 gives 0.2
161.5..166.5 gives 0.0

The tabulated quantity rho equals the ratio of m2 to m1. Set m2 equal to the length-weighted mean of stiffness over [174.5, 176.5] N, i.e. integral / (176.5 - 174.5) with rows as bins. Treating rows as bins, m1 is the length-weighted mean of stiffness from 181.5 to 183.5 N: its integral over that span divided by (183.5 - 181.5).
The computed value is 0.95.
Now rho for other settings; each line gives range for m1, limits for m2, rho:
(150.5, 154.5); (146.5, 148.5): 1.00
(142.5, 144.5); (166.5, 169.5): 0.91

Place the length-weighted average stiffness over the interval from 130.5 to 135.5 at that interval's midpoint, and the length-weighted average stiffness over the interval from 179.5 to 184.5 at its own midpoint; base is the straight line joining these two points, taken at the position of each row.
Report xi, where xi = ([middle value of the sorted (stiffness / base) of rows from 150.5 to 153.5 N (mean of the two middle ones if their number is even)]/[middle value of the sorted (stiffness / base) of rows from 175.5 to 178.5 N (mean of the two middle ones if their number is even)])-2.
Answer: -1.00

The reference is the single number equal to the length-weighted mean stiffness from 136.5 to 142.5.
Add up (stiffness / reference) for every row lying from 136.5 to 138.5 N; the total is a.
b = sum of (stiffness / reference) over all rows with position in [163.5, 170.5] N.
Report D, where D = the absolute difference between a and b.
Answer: 4.4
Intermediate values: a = 2.1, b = 6.5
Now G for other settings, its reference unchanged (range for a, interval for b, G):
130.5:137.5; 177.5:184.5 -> -0.2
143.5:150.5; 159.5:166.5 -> 0.6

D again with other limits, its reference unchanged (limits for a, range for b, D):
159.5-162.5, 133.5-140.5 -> 4.4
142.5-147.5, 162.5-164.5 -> 3.1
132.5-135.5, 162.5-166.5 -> 0.7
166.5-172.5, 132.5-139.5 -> 1.4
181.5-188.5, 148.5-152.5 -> 3.1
